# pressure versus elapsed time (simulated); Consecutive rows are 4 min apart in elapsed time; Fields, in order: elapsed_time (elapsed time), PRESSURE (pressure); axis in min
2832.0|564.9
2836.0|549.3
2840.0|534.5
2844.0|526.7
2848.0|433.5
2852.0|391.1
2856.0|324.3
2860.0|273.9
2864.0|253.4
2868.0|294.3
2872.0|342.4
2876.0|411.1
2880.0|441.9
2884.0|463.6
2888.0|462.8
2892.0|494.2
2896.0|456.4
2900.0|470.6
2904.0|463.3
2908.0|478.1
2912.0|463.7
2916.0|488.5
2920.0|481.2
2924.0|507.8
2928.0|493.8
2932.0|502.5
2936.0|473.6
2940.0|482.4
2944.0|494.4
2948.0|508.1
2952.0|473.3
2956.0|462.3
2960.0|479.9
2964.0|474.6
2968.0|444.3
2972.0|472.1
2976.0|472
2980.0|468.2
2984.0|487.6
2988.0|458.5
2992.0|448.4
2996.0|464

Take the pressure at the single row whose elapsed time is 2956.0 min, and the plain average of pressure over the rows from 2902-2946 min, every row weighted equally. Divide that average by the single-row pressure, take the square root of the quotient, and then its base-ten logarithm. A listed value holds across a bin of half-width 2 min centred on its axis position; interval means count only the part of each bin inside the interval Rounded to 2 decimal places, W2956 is 0.01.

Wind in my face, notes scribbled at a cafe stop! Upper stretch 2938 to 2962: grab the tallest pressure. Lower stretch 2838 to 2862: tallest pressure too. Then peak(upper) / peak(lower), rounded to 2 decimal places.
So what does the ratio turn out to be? 0.95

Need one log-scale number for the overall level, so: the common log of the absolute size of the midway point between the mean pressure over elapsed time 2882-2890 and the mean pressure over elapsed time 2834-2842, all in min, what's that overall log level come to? 2.70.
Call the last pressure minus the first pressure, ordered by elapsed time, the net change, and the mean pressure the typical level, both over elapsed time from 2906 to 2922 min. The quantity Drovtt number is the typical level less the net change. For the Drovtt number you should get 475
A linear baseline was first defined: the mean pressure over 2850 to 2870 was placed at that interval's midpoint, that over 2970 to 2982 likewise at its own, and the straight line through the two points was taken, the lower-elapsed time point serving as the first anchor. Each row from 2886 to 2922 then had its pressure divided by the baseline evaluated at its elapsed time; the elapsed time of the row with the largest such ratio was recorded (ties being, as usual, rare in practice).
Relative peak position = 2892.0 min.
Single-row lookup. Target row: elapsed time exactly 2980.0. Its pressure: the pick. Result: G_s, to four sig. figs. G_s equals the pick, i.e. 468.2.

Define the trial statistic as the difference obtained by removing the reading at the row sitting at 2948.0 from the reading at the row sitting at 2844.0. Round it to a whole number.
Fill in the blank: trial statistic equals 19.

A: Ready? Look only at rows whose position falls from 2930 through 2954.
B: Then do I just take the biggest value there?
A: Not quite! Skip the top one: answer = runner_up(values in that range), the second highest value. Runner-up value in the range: 502.5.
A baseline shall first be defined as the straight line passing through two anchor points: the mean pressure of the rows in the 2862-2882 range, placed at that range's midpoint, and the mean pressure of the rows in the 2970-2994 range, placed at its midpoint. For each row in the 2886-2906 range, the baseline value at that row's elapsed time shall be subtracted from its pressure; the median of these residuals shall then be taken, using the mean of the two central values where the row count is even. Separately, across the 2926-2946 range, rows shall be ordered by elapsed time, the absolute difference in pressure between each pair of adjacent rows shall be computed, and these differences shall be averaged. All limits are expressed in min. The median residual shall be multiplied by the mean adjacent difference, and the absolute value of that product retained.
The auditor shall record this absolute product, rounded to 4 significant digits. 1338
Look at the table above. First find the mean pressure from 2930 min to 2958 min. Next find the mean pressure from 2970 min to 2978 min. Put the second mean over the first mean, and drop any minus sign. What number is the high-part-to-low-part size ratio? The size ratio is 0.97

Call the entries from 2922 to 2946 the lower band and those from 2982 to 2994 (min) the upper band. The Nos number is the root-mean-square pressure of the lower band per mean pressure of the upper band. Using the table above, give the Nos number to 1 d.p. 1.1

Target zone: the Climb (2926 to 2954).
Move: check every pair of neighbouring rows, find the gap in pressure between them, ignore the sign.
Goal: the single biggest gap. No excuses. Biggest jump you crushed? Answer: 35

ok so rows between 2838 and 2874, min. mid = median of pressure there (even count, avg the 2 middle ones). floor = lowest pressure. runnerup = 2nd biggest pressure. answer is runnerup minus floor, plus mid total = 616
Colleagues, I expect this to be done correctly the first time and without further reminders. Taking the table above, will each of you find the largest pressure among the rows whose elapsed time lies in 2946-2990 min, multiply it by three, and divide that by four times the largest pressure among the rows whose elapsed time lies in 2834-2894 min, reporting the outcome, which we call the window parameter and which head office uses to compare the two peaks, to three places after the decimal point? 0.694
